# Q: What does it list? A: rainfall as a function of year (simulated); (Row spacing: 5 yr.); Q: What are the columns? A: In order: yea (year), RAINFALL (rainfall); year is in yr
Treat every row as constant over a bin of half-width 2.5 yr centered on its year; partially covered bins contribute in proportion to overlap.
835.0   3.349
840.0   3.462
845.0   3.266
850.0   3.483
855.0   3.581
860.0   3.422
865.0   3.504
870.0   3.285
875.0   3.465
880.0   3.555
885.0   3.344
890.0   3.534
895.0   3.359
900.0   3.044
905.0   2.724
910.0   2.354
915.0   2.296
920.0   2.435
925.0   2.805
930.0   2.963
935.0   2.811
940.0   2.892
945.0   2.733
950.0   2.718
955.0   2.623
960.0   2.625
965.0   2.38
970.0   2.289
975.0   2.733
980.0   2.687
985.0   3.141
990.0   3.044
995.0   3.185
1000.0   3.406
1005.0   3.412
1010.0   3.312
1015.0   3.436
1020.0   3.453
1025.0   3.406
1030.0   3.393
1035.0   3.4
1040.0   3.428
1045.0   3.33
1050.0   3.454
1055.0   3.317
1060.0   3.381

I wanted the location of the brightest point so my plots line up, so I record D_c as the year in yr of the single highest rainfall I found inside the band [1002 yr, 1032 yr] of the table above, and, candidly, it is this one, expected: 1020.0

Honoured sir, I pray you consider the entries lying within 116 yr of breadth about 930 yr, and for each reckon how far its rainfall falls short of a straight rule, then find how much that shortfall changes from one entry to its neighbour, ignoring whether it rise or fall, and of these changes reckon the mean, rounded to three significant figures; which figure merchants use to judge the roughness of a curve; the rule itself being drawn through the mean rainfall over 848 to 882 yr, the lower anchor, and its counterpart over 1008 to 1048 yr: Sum 0.190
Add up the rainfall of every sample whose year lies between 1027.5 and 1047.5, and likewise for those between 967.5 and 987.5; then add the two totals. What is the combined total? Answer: 24.4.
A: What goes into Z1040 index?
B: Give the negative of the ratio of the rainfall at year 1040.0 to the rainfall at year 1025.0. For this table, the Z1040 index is -1.01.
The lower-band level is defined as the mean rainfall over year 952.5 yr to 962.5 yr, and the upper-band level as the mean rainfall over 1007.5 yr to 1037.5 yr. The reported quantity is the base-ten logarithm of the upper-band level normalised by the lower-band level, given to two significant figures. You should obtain 0.11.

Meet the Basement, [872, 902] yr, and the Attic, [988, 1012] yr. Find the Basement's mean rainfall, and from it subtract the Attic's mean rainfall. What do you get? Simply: 0.11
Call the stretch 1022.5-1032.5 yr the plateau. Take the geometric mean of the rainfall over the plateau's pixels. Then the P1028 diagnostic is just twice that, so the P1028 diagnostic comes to 6.80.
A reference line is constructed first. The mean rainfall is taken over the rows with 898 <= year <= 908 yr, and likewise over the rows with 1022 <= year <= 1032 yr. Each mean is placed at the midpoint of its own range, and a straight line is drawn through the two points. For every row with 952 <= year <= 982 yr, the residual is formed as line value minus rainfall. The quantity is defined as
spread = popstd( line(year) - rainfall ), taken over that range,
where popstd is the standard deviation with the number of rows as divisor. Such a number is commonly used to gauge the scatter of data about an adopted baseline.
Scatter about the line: 0.16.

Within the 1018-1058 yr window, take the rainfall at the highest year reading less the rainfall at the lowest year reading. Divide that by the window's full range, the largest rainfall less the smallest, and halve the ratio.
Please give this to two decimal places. -0.50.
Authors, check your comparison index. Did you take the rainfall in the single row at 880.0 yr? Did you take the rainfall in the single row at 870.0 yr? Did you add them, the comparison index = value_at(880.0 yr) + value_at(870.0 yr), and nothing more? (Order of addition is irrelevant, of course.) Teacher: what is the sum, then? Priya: 6.84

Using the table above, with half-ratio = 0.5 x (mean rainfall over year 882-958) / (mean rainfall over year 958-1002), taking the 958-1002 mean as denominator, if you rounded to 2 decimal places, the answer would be 0.50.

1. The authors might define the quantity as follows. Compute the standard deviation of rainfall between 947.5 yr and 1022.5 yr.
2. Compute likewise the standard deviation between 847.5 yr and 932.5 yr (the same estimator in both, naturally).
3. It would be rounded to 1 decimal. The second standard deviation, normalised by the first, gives 1.1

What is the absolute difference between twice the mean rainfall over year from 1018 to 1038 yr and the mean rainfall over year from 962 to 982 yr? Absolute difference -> 4.30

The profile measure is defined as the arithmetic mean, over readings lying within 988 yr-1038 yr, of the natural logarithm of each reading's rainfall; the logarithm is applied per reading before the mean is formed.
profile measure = 1.21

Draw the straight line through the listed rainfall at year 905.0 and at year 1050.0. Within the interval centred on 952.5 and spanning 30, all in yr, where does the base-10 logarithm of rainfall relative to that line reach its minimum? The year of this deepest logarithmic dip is 965.0 yr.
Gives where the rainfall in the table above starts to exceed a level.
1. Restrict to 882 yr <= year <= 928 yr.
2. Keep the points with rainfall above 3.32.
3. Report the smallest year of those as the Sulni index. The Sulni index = 885.0 yr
